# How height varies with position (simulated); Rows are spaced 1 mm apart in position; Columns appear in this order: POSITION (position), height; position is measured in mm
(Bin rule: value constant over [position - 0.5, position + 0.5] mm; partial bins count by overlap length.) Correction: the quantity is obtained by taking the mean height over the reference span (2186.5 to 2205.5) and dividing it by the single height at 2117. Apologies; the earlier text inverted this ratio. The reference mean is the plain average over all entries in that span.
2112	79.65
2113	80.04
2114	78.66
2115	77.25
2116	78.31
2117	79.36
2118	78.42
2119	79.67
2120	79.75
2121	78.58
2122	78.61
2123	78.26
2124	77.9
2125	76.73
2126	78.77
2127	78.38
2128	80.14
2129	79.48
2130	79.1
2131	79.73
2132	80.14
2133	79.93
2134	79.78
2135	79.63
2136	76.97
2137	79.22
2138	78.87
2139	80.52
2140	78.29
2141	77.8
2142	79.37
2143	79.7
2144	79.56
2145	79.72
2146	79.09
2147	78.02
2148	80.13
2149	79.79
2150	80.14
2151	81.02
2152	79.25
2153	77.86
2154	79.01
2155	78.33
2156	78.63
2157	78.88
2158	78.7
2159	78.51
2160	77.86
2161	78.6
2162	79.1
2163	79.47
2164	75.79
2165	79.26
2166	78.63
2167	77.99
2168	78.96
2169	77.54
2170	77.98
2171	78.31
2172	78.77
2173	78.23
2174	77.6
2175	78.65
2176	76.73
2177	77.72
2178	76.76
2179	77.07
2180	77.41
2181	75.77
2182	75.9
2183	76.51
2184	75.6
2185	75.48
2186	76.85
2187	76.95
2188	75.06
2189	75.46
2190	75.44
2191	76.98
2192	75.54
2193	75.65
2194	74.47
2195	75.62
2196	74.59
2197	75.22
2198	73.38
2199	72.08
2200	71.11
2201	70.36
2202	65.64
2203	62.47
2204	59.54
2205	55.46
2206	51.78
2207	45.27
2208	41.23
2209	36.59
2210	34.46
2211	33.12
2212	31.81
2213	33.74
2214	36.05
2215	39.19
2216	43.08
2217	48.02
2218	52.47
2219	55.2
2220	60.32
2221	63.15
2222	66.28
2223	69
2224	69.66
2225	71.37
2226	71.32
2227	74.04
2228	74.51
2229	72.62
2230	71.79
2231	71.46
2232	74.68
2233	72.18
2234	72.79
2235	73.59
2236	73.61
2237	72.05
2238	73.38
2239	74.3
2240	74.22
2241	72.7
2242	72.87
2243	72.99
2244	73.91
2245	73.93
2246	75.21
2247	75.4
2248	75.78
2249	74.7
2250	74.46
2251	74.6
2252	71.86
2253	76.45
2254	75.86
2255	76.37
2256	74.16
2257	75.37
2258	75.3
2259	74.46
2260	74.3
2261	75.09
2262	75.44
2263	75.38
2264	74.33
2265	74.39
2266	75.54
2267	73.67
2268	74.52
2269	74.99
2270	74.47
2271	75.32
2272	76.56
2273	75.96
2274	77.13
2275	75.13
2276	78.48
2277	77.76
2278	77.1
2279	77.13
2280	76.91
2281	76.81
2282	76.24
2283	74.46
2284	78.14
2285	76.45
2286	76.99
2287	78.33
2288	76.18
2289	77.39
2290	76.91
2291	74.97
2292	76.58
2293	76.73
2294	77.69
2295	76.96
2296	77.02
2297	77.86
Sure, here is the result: 0.903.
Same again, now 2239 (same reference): 0.964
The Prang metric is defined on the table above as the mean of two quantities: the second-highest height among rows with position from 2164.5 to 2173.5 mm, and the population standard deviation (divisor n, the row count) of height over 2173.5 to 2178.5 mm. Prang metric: 39.8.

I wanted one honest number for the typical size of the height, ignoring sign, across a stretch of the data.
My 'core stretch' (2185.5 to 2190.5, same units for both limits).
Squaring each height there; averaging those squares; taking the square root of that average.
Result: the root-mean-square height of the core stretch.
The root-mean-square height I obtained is 76.0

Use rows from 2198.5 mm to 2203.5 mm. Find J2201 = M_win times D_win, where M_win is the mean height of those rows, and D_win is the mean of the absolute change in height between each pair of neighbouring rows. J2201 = 164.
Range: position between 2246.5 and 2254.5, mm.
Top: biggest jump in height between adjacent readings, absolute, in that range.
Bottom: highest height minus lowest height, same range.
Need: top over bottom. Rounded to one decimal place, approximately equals 1.0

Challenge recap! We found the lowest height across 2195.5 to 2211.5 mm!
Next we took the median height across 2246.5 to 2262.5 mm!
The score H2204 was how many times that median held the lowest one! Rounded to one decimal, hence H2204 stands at 2.3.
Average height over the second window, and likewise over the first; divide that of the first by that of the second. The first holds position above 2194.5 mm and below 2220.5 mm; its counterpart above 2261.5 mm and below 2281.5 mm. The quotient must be 0.71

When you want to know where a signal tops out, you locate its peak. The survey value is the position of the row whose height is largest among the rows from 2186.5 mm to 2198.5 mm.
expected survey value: 2191 mm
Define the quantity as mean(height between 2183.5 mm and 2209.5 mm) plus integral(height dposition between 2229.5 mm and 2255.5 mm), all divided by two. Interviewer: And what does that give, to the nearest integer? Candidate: 994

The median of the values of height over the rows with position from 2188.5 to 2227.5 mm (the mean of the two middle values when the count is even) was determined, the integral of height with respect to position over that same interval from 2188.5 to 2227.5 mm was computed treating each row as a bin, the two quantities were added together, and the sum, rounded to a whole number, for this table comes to 2402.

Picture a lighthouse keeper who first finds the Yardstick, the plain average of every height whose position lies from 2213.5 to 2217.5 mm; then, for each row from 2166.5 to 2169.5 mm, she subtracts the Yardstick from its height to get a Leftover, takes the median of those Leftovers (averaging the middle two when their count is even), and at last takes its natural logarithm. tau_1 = 3.59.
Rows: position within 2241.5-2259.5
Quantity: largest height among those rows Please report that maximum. 76.45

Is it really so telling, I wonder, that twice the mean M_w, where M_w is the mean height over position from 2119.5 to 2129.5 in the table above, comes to 157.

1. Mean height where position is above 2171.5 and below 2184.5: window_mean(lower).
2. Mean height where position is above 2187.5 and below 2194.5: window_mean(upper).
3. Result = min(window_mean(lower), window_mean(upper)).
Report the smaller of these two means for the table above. 76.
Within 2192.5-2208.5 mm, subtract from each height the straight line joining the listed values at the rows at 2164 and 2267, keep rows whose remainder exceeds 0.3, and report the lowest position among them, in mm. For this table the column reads 2193 mm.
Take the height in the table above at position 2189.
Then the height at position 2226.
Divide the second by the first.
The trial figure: 0.95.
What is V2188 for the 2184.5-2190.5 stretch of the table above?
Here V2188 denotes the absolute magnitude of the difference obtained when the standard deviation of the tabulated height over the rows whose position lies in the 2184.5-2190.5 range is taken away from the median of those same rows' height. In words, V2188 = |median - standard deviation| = 74.7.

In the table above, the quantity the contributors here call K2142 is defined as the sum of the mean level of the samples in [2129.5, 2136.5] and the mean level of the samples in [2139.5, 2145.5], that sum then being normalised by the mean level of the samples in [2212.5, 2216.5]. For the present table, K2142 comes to 4.17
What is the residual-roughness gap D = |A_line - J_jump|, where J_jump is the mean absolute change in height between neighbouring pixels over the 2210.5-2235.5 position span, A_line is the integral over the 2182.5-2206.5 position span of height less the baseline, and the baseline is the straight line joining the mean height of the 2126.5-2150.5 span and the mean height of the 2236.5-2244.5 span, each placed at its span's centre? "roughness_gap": 109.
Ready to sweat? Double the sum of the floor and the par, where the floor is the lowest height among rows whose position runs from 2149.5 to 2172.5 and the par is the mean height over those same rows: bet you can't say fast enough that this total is 309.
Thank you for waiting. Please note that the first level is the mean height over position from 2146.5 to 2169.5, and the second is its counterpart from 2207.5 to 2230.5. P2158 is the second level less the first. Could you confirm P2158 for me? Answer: -24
